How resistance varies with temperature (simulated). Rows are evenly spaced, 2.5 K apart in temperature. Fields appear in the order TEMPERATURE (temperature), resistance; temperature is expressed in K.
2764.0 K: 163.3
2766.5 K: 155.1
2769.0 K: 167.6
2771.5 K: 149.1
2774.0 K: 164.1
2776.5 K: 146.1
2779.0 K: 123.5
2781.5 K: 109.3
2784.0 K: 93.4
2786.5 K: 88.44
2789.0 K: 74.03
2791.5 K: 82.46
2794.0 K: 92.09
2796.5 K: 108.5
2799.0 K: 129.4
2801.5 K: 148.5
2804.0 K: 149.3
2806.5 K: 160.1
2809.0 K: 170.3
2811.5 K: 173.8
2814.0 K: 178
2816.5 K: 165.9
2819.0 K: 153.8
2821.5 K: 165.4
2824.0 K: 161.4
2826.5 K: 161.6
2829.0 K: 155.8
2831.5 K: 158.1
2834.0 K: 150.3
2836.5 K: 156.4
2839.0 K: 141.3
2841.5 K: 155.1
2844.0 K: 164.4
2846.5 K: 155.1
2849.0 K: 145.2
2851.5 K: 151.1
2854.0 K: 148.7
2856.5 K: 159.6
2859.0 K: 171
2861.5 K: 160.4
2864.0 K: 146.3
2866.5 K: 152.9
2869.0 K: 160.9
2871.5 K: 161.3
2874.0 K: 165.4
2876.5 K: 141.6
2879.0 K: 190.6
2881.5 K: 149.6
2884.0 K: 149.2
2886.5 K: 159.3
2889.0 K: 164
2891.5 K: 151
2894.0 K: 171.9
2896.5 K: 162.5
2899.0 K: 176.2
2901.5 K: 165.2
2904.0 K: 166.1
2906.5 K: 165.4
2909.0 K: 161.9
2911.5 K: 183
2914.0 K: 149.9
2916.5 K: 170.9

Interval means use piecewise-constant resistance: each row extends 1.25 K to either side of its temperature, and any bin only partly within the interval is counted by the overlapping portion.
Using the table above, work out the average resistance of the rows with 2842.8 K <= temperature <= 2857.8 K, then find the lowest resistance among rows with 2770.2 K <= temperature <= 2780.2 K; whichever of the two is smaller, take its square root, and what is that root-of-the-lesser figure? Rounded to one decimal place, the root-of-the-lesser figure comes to 11.1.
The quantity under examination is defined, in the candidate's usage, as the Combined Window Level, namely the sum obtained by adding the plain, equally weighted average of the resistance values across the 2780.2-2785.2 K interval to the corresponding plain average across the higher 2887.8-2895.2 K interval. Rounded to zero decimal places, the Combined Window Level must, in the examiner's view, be 264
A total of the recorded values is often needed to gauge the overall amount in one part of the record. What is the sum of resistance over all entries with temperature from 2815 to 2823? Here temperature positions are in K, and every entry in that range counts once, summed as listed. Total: 485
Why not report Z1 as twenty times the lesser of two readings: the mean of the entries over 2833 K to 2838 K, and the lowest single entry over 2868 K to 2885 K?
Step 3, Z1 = 2832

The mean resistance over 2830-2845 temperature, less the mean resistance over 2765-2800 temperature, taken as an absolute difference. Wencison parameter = 34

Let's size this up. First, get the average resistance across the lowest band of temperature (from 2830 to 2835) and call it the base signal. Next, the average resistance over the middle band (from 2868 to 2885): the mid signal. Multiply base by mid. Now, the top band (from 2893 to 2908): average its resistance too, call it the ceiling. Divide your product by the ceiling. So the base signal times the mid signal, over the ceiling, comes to 147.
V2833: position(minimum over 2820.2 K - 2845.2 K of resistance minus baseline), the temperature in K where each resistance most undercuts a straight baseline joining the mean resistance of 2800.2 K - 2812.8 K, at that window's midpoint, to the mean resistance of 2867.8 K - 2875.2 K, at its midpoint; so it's 2839.0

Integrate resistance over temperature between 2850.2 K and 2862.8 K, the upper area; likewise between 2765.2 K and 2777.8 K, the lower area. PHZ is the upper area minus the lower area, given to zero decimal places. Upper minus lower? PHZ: 22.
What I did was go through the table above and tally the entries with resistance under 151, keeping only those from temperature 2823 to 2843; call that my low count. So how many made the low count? 2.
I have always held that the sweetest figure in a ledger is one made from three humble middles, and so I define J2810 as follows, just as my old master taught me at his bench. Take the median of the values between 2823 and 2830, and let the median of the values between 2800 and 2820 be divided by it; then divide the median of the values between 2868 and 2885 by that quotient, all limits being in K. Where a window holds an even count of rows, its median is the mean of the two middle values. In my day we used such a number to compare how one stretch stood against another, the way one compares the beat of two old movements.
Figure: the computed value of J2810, 159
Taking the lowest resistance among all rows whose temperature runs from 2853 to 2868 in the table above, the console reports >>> 146.3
